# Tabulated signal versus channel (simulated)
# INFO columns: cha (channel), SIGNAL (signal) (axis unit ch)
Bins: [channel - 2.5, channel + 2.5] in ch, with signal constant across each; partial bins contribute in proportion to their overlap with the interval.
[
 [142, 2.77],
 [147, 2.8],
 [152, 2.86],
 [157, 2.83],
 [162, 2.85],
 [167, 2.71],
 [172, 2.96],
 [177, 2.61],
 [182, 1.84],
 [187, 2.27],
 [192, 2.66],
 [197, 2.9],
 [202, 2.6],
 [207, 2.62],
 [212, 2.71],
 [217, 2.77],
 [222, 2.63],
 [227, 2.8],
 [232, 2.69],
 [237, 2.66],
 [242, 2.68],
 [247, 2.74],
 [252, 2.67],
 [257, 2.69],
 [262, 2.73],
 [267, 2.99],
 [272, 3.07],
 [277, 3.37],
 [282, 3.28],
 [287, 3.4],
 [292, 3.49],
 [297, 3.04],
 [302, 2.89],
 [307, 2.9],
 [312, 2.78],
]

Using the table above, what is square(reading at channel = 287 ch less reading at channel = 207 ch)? 0.6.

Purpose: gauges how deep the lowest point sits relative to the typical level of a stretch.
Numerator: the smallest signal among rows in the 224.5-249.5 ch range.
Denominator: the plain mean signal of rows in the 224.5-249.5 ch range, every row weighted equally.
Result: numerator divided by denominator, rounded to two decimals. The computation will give 0.98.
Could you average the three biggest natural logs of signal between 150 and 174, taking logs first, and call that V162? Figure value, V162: 1.06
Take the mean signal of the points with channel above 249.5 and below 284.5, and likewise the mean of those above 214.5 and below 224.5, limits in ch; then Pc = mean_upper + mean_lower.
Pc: 5.7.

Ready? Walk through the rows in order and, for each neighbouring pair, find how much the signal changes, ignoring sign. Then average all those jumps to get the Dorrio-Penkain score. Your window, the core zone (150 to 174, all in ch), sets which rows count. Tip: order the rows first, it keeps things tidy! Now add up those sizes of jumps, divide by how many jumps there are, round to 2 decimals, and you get 0.11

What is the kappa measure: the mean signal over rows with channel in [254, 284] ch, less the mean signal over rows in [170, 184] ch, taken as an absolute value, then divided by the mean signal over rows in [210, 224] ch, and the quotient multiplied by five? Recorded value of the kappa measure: 1.0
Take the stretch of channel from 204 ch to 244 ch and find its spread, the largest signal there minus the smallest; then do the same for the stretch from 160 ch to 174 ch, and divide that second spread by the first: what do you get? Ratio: 1.4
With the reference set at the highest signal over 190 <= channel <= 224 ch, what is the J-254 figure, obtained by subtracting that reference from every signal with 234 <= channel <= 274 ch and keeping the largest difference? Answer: 0.17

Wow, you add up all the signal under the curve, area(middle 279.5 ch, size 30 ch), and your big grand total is 98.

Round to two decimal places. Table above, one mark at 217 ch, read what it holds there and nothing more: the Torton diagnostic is 2.77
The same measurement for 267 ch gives 2.99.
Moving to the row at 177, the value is 2.61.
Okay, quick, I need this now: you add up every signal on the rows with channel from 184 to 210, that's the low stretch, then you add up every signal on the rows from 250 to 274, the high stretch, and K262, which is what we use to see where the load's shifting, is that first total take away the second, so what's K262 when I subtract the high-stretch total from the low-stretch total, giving -1.1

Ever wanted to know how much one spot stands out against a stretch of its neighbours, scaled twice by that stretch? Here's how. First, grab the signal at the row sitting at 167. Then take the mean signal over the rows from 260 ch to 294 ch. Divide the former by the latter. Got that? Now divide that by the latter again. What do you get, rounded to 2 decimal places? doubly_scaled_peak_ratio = 0.27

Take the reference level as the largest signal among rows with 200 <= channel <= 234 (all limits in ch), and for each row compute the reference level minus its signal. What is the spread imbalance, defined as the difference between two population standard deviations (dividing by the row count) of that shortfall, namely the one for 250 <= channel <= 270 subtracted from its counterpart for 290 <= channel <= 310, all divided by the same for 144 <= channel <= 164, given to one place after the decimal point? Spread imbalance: 5.0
